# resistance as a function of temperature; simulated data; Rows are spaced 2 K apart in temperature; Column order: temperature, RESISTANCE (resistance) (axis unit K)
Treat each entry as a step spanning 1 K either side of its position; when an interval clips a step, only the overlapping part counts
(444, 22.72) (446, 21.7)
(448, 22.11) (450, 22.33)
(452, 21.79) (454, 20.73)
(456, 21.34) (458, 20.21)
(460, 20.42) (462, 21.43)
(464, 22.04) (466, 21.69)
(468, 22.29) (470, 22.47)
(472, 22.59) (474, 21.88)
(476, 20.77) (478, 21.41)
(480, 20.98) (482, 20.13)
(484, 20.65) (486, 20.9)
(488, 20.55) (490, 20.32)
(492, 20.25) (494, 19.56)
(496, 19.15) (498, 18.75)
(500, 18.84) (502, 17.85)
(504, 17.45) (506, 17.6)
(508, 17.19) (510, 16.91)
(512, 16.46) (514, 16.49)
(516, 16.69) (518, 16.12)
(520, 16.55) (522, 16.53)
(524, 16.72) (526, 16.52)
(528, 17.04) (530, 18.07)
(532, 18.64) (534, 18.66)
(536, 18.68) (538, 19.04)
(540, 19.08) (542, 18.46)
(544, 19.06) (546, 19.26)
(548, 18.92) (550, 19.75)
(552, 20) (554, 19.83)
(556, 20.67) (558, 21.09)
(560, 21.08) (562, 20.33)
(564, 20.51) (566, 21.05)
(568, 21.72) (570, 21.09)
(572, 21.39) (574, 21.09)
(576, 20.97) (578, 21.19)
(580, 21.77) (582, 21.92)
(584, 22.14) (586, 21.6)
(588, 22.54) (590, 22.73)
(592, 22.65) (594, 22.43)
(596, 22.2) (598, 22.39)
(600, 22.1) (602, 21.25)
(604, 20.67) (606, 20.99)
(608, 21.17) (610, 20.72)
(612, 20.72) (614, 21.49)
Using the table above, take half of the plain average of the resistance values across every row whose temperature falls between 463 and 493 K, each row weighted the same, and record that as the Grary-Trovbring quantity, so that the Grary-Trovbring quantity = 10.63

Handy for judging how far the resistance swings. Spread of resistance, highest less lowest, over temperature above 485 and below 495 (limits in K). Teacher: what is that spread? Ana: 1.3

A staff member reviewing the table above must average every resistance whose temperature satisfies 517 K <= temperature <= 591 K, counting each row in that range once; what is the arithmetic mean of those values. 20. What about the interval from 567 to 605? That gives 22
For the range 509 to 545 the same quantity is 18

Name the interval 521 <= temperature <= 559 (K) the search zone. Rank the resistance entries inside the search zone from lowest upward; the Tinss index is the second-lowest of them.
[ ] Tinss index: 16.53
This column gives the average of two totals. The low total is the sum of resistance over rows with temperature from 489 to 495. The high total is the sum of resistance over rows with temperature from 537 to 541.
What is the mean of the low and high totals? 49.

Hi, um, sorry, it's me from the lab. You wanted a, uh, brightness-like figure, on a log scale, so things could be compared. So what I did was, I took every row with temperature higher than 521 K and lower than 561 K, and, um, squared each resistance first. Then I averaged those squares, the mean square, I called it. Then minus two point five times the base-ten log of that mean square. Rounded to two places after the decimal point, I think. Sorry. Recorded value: -6.38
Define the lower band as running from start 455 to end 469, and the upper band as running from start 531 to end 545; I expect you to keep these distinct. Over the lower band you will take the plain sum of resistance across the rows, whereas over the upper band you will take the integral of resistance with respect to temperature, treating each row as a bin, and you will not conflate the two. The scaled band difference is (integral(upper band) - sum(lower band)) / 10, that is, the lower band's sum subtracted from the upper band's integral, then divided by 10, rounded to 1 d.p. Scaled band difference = 11.4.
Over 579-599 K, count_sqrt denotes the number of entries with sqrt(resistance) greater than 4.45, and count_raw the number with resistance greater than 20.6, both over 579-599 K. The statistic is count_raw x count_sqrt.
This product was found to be 100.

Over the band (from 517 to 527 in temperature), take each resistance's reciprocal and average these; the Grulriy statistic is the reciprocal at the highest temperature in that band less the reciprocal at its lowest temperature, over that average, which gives -0.02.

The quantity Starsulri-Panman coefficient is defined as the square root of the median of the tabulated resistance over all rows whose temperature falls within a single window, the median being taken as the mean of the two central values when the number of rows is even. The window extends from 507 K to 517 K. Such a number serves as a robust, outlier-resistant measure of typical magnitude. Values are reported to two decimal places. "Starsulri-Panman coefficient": 4.09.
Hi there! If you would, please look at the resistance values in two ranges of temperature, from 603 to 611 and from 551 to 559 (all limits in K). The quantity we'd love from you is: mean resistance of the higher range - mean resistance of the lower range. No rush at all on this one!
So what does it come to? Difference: 0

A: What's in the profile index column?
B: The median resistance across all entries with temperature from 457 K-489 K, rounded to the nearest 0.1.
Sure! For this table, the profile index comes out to 21.2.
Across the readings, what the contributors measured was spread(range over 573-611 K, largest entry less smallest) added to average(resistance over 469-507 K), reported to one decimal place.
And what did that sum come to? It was 22.2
